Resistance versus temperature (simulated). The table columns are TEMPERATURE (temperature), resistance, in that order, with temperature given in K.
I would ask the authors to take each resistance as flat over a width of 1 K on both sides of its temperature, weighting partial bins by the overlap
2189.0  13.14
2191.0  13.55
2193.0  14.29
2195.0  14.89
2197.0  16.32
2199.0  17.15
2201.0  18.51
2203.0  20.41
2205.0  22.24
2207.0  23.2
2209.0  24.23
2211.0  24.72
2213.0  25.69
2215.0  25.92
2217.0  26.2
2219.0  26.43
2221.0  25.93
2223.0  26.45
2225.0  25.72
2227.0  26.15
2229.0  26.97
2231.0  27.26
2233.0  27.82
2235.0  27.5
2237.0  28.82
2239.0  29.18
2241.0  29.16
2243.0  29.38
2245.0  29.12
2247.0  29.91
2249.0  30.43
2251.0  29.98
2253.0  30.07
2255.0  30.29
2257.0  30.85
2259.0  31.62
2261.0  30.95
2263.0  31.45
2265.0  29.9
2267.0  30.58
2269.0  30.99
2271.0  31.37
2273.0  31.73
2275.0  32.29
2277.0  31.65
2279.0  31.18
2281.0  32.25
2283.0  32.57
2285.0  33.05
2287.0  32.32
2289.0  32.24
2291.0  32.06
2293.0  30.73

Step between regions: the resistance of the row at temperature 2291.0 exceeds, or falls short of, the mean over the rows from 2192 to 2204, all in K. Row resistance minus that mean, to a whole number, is 15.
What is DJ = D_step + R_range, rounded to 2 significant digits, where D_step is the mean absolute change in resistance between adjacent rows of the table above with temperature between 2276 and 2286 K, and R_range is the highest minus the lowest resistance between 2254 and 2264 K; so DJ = 1.9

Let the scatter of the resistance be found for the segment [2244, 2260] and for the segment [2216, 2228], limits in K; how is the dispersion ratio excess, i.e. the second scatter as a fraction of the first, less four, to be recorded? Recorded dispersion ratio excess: -3.6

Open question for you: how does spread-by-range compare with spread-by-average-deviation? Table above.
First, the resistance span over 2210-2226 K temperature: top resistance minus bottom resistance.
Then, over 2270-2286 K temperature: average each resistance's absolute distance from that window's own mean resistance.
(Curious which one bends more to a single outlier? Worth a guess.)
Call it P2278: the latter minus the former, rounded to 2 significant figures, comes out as -1.2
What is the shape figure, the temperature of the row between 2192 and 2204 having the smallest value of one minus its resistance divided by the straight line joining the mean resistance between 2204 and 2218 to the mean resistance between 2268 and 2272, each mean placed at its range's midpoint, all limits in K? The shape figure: 2203.0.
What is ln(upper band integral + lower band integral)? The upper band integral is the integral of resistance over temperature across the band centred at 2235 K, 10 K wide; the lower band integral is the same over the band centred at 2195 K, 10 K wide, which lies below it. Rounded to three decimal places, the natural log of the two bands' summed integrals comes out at 6.072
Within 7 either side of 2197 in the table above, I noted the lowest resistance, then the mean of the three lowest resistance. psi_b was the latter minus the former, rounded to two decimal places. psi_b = 0.69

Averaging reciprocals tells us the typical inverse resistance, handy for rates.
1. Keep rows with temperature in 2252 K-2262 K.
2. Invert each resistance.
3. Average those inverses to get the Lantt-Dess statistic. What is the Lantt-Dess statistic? 0.0325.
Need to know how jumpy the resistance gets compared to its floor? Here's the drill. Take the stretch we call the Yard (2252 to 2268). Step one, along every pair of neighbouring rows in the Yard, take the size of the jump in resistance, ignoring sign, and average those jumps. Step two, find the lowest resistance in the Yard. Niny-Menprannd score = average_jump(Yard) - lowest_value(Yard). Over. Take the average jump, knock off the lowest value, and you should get -29.2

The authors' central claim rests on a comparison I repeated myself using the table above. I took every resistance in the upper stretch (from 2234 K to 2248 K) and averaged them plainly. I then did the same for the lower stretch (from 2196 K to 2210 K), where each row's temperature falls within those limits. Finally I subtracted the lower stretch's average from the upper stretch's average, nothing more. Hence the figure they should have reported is 9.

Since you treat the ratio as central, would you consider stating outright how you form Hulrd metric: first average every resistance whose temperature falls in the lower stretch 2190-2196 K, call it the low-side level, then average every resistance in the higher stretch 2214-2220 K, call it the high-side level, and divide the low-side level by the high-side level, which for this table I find 0.54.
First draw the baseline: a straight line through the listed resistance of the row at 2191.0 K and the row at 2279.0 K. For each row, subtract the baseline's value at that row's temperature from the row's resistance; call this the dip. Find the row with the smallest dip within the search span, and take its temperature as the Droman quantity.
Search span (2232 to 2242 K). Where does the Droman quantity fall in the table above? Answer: 2235.0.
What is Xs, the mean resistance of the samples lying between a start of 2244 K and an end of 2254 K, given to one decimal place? 29.9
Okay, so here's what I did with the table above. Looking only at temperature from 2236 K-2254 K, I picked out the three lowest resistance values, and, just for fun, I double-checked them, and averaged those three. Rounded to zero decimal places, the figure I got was 29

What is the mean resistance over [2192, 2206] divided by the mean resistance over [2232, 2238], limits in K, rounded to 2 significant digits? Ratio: 0.63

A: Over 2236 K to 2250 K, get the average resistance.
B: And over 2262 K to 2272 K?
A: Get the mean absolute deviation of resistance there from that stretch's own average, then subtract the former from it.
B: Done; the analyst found -29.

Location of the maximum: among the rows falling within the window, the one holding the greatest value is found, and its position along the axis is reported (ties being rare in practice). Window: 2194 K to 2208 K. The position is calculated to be 2207.0 K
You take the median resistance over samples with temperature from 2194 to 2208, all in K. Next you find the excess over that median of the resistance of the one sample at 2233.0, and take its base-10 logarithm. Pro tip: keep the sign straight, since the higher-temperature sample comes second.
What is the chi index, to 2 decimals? 0.97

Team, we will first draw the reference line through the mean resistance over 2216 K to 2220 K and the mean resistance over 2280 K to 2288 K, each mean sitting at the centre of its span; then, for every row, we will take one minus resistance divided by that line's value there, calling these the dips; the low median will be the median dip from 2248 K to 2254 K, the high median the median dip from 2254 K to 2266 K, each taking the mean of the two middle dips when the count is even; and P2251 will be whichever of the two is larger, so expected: -0.019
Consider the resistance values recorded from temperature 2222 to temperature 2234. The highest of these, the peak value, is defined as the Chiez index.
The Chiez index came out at 27.82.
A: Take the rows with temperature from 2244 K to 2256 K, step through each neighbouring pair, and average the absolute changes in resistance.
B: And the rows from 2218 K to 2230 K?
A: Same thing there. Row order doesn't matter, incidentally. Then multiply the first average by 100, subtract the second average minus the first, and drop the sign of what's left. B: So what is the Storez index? 41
